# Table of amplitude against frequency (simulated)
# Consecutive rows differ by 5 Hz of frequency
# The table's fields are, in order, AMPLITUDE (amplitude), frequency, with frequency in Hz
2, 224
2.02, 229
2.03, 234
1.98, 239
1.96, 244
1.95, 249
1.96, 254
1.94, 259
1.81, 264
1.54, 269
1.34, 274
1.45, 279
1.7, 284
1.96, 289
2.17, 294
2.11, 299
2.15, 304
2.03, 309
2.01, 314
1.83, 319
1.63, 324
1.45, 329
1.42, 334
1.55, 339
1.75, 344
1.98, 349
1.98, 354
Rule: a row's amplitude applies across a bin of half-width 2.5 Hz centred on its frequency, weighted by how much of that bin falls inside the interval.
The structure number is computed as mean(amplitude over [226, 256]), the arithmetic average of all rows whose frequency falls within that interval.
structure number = 1.98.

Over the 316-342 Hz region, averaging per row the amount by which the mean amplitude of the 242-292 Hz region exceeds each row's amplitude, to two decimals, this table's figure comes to 0.18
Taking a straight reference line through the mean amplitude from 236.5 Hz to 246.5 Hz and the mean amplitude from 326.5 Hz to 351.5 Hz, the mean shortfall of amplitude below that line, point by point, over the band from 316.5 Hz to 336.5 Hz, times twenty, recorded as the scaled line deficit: 1.8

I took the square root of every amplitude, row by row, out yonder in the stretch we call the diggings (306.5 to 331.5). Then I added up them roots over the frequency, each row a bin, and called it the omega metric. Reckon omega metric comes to 33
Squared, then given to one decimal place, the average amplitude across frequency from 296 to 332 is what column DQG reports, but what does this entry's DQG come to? 3.6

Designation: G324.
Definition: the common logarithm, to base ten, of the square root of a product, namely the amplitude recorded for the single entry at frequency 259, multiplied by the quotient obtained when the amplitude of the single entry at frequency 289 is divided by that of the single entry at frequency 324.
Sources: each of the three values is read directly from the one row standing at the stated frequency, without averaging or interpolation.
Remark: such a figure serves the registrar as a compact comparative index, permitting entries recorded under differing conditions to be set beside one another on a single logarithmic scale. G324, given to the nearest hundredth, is 0.18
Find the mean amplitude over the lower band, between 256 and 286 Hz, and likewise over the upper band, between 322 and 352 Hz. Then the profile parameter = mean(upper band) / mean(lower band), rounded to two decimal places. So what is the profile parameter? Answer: 1.00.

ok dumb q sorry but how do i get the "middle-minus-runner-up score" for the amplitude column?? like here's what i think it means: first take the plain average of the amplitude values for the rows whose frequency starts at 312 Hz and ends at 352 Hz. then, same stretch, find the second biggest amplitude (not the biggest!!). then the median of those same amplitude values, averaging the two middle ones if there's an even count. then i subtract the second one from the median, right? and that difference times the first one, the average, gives -0.49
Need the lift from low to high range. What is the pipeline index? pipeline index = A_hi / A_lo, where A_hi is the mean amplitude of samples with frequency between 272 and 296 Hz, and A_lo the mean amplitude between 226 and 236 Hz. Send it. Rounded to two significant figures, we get 0.85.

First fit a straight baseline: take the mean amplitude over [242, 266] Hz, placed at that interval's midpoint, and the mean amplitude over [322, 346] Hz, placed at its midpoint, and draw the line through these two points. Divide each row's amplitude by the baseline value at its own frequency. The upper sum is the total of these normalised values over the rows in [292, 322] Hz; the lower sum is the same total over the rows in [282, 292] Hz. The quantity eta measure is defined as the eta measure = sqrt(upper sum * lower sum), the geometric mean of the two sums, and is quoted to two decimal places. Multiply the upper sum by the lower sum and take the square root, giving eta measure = 3.88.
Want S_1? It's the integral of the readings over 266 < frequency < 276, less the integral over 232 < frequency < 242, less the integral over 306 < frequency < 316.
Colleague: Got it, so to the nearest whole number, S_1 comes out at -26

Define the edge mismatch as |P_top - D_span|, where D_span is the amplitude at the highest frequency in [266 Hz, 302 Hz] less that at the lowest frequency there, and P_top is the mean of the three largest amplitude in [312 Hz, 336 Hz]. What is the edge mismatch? 1.25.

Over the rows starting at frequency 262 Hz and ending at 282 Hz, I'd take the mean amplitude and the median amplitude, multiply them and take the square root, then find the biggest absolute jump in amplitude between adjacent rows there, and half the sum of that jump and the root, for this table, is 0.89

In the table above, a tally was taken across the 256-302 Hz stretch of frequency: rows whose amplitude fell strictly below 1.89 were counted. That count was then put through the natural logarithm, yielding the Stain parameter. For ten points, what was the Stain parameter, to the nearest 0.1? 1.6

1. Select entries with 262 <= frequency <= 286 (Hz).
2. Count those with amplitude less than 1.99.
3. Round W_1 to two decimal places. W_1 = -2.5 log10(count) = -1.75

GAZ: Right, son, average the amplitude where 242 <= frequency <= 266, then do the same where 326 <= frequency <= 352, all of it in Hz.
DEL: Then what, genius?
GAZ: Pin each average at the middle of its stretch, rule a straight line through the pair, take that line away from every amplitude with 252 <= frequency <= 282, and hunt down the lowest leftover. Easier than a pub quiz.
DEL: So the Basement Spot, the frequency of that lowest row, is 274 Hz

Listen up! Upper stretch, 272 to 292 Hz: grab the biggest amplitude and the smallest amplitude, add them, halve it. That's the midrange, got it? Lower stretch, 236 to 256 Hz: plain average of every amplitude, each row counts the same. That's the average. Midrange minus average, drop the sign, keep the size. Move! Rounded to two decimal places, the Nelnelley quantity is 0.31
